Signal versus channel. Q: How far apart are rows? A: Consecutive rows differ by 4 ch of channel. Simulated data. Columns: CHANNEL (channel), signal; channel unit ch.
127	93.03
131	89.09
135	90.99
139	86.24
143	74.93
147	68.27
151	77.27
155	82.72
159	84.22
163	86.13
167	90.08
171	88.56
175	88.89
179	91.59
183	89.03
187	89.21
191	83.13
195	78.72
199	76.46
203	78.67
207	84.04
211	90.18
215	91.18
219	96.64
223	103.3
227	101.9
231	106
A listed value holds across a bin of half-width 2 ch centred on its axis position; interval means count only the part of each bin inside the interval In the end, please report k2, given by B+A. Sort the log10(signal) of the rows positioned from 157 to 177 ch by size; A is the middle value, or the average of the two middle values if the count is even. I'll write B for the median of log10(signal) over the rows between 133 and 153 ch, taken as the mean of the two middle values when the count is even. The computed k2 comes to 3.84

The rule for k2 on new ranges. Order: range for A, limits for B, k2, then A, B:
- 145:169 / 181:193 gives 3.87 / 1.92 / 1.95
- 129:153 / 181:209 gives 3.83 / 1.91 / 1.92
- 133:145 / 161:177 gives 3.88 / 1.94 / 1.95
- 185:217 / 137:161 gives 3.82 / 1.92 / 1.90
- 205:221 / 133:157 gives 3.86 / 1.96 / 1.90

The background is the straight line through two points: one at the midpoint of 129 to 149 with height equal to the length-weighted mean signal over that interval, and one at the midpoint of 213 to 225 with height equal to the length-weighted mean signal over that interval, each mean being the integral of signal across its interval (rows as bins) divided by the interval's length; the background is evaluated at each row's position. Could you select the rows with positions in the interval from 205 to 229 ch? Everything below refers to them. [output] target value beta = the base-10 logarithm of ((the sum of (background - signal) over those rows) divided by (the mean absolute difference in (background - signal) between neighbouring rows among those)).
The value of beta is 0.54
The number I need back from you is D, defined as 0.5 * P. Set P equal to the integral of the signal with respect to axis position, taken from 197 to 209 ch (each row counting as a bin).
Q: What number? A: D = 478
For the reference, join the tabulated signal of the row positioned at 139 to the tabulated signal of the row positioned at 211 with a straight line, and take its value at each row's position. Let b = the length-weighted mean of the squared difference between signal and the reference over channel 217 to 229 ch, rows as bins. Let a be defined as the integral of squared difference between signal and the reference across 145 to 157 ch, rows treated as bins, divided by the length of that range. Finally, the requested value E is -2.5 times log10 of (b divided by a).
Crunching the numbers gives 0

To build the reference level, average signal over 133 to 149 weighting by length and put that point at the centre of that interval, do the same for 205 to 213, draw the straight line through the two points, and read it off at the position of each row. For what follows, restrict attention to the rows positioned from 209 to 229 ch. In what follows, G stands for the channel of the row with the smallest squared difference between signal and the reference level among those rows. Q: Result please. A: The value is 211 ch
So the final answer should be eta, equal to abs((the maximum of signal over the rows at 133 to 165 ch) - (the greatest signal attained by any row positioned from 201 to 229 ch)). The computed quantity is 12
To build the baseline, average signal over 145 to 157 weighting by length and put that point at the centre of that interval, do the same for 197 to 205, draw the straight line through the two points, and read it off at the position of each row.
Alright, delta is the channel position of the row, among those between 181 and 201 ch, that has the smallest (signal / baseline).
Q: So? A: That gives 199 ch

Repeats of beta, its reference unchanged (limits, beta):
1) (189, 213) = 1.25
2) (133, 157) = 0.37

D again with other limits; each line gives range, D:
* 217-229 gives 604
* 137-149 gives 459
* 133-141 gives 354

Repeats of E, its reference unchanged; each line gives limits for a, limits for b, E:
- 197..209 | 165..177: 4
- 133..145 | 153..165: 2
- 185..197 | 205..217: 2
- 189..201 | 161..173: 4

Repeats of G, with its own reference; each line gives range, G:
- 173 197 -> 191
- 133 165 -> 155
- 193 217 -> 211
